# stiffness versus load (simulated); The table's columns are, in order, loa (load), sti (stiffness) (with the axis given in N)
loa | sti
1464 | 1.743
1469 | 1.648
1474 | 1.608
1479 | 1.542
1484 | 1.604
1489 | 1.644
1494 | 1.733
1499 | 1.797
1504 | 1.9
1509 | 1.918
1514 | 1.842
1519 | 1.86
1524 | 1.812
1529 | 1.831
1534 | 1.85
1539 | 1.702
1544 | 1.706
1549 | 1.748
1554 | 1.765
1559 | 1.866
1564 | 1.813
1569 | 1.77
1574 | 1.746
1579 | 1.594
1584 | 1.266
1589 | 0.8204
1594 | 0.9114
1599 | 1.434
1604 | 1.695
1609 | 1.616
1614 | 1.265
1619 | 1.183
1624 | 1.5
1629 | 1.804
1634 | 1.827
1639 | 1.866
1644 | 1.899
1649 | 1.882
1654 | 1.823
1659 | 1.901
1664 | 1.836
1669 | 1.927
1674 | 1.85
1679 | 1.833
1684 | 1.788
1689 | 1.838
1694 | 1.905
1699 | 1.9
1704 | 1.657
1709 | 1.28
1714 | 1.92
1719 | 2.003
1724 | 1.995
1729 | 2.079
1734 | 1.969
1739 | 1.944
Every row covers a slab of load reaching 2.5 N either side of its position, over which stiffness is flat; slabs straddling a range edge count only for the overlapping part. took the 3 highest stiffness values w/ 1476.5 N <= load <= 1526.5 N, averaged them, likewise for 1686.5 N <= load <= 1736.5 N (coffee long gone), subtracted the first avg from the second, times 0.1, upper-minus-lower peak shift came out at 0.013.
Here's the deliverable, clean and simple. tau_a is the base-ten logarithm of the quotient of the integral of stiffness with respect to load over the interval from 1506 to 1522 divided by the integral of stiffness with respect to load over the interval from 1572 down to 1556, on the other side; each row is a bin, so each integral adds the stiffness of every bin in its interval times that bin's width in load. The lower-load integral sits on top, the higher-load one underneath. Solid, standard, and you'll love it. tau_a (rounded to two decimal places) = 0.01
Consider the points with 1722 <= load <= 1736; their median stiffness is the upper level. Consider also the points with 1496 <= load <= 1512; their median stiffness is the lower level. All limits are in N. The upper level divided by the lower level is 1.05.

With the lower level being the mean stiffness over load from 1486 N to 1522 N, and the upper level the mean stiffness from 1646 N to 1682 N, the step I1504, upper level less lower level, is 0.05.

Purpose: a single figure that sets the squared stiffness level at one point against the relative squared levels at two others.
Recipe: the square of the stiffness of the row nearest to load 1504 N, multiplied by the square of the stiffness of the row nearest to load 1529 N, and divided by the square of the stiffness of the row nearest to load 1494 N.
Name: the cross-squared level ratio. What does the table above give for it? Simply 4.0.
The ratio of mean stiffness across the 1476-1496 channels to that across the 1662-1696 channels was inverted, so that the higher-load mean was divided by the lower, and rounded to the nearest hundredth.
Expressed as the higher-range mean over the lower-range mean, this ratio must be 1.14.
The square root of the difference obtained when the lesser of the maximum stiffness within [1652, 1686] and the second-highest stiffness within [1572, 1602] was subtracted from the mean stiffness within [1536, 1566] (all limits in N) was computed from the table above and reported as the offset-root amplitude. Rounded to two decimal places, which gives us 0.42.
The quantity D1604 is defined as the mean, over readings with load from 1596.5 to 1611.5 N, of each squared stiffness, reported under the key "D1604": 2.5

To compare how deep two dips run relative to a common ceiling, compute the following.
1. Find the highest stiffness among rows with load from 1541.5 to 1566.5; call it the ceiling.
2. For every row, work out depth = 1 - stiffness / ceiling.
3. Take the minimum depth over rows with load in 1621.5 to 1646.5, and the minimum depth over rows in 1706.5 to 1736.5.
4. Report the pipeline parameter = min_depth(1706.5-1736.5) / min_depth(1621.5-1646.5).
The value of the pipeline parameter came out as 6.5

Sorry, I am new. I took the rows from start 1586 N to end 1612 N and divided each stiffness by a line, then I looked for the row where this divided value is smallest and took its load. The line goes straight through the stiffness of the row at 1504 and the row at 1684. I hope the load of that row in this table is 1589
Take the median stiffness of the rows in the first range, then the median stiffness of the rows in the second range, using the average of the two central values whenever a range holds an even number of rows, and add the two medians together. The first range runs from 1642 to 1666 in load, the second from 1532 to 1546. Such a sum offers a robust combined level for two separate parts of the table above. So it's 3.59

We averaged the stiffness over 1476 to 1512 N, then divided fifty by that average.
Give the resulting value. 28.8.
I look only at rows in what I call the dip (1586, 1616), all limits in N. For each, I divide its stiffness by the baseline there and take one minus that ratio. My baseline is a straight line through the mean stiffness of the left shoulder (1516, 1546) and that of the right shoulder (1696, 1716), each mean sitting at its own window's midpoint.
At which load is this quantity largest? 1589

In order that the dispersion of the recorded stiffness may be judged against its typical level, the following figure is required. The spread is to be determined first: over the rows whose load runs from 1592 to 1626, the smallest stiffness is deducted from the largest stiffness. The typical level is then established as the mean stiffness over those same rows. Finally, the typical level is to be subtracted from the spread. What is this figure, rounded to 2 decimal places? -0.59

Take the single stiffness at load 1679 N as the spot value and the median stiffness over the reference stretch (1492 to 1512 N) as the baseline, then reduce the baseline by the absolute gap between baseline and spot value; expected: 1.8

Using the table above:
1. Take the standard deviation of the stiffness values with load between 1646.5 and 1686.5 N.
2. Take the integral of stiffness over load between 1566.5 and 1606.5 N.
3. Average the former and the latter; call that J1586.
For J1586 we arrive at 28.1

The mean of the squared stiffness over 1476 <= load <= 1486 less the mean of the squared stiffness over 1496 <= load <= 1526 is -1.0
